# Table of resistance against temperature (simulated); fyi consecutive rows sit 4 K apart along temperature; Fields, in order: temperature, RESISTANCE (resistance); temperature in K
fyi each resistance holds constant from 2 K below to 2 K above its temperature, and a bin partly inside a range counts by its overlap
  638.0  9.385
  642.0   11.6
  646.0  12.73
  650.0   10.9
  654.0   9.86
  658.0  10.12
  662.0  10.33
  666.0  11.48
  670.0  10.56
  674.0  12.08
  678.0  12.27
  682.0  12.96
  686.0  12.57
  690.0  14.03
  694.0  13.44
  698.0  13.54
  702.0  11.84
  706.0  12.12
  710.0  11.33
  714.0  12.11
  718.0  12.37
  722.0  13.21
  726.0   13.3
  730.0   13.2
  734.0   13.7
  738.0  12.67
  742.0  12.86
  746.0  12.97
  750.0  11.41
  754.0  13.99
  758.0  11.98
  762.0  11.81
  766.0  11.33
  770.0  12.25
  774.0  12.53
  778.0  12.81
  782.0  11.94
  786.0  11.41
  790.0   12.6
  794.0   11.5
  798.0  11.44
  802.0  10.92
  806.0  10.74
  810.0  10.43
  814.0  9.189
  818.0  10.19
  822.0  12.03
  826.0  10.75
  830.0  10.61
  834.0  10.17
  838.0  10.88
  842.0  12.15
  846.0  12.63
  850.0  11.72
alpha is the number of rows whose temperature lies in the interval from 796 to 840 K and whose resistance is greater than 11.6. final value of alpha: 1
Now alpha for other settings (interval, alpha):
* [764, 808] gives 5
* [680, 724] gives 10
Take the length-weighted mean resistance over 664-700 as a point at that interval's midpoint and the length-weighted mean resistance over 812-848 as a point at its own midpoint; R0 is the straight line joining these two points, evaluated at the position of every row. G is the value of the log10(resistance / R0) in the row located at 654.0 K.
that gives -0.115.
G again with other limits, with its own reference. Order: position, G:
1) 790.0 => 0.044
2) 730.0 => 0.040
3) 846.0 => 0.069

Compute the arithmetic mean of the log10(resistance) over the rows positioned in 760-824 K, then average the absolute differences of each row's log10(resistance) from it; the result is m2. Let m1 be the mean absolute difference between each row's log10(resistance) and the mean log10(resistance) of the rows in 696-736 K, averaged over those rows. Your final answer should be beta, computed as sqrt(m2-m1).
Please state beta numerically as 0.063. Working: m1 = 0.0247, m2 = 0.0287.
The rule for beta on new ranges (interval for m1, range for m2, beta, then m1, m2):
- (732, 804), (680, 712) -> 0.036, 0.0249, 0.0262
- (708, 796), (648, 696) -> 0.144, 0.0229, 0.0437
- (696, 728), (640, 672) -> 0.079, 0.0226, 0.0289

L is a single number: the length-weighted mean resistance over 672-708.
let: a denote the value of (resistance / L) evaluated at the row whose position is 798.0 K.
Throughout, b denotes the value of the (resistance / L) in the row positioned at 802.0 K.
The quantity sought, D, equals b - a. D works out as -0.04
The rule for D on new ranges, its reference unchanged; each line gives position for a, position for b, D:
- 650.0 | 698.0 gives 0.21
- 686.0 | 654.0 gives -0.21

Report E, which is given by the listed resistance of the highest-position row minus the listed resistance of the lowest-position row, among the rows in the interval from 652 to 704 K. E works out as 2.0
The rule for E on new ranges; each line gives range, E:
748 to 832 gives -0.8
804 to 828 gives 0.0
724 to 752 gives -1.9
